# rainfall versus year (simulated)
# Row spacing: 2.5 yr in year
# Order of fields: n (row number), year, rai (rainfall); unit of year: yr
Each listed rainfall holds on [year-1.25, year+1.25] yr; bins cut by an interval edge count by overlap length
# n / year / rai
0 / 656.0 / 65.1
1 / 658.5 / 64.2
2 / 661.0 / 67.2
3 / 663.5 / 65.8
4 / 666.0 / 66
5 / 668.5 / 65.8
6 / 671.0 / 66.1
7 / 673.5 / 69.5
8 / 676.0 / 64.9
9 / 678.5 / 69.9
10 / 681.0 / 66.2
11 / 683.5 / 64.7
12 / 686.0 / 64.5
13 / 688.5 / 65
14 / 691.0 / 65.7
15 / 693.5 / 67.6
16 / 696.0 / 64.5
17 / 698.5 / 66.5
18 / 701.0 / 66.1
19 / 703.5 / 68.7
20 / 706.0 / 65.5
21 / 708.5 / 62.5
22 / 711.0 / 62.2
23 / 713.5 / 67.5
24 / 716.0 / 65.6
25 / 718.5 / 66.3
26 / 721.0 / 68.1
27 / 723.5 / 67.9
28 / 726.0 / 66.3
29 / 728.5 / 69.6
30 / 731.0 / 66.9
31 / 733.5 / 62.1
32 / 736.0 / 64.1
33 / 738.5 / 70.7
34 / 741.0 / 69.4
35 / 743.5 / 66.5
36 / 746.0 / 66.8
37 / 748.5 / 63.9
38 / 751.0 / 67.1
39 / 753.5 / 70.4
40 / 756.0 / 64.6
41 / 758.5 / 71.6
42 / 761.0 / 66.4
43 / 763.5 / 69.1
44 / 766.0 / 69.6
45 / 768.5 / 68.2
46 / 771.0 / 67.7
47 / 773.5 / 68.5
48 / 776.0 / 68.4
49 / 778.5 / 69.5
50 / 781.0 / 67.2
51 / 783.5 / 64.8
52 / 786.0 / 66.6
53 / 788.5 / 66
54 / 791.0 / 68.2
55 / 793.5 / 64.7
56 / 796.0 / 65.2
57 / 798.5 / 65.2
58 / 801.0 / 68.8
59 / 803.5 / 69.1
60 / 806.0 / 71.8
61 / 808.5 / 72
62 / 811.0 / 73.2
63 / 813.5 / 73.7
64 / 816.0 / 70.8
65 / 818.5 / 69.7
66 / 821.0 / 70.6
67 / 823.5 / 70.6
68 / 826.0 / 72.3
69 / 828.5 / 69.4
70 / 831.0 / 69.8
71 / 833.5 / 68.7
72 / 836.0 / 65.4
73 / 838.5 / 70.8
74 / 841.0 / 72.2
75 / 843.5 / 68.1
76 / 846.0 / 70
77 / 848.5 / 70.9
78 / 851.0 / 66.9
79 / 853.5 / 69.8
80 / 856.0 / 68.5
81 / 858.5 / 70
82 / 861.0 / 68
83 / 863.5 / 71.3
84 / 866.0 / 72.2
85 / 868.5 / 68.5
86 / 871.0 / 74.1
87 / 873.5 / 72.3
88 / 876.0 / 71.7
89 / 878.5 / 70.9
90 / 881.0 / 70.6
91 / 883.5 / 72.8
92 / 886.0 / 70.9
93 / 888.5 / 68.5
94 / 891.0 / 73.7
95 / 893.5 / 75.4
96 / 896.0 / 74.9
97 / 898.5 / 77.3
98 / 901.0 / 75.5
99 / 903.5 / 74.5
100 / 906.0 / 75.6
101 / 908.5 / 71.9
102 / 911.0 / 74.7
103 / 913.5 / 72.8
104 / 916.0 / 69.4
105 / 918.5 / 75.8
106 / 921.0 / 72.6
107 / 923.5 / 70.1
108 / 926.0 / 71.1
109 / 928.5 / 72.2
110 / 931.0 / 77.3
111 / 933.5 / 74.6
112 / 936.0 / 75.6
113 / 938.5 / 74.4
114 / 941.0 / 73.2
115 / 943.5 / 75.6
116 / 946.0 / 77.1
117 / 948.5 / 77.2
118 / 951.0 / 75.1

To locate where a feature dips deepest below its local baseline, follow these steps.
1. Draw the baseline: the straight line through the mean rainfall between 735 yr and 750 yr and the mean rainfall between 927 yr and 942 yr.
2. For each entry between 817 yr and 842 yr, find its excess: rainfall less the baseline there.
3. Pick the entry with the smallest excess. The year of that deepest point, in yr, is 836.0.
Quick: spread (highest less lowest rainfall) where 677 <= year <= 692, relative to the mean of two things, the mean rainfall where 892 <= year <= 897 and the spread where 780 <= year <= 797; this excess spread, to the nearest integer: -34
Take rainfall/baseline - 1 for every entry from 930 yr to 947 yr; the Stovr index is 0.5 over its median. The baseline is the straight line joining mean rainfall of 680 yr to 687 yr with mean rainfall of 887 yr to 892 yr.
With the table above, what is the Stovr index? 12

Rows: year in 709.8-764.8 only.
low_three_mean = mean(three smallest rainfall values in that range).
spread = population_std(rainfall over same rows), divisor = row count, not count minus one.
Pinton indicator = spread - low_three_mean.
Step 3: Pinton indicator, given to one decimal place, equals -60.2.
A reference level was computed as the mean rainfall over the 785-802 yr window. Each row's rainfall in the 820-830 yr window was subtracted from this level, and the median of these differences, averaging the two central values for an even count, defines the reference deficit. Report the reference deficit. -4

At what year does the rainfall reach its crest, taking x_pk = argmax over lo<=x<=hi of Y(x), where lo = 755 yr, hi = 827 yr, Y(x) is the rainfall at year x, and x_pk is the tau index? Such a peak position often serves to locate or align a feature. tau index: 813.5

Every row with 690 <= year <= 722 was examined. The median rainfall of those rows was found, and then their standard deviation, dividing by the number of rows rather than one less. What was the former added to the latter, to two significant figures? 68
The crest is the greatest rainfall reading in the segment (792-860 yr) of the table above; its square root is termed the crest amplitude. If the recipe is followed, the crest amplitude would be 8.58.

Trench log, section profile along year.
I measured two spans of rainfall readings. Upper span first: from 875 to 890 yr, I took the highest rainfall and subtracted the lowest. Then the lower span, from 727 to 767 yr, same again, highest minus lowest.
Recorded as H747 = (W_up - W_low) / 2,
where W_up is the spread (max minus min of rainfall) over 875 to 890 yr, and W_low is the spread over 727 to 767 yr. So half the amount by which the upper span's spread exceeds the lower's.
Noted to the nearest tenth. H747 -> -2.6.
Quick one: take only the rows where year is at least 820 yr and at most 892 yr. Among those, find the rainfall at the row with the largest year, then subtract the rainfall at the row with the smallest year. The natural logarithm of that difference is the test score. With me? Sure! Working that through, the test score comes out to 1.1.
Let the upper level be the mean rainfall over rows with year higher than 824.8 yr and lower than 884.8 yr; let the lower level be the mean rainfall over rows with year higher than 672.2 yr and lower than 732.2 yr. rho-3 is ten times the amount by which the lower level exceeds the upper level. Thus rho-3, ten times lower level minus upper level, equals -39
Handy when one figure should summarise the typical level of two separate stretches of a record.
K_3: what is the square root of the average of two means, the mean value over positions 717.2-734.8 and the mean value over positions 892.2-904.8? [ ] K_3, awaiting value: 8.43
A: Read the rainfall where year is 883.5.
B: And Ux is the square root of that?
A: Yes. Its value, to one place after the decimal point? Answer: 8.5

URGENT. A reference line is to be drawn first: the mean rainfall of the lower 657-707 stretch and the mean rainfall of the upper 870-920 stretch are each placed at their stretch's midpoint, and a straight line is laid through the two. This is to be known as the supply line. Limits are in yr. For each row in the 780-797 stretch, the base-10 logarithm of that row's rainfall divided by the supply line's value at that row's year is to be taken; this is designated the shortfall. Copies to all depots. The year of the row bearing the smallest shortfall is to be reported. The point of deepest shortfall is 793.5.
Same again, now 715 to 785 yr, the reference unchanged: 733.5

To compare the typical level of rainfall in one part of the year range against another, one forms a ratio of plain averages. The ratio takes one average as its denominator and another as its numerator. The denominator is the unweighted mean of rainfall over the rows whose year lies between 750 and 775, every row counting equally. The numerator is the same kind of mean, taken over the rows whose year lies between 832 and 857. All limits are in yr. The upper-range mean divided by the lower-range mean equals 1.01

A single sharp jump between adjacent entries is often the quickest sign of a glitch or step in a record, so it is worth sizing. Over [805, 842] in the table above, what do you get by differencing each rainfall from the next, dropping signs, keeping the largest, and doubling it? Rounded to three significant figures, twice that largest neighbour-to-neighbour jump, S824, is 10.8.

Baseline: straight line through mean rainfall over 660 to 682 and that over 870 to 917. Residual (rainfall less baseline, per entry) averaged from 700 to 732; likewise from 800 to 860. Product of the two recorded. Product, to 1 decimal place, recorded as 1.9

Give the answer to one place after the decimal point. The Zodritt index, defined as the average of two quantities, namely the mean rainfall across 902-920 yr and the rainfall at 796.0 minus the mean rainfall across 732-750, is 36.3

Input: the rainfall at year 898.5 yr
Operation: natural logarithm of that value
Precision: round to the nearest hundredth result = 4.35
